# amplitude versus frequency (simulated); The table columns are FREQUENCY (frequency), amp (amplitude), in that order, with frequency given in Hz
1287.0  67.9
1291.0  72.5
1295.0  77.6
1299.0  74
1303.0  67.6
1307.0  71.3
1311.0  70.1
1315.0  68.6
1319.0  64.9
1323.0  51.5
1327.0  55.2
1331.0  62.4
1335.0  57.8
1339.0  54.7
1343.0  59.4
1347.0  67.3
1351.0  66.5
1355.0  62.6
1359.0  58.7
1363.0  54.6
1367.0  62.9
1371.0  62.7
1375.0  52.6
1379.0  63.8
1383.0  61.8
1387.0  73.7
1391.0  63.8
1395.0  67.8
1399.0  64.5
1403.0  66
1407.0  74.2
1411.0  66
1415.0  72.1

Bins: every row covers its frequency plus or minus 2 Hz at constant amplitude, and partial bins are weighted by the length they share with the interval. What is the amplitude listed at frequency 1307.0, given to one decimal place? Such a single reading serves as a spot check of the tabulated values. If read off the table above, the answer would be 71.3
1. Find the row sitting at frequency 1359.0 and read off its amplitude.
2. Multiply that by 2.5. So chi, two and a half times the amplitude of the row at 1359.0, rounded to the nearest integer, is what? 147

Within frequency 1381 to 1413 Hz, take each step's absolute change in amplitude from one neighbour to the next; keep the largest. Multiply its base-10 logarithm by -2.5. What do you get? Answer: -2.7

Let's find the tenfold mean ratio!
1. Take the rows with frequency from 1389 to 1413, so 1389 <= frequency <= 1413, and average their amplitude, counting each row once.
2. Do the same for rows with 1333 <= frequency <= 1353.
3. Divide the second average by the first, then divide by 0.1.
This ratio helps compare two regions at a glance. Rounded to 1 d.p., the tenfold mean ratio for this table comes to 9.1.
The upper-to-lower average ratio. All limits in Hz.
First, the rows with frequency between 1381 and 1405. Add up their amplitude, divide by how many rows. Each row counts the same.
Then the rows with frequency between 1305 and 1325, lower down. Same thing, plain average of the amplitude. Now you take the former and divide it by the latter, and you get 1.02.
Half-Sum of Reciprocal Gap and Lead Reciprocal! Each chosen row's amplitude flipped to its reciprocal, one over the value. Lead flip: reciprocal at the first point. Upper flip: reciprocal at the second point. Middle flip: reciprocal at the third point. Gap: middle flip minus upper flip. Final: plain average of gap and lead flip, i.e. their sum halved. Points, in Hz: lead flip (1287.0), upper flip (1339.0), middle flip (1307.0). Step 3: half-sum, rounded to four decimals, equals 0.0052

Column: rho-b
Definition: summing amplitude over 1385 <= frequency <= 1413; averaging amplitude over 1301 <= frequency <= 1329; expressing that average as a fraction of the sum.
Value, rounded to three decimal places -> 0.135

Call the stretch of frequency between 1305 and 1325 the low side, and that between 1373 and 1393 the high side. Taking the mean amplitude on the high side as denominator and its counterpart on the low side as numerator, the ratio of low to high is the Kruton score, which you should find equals 1.03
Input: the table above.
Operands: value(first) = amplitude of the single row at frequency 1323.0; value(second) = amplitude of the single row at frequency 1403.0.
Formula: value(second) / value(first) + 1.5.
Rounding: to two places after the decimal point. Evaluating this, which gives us 2.78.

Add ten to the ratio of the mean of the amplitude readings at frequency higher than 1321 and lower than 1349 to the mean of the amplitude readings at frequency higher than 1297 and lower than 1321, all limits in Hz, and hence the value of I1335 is 10.8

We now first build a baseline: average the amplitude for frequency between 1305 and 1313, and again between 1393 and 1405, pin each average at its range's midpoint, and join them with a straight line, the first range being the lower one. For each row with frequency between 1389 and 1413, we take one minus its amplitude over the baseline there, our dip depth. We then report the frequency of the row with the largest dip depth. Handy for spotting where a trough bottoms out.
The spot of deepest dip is 1391.0 Hz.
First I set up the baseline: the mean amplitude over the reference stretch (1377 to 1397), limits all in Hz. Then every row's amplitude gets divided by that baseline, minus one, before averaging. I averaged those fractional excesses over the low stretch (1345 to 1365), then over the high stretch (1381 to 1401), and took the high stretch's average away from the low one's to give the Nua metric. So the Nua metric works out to -0.07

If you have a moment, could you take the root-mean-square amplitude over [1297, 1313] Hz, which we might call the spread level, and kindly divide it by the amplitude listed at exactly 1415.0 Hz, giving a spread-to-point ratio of 0.98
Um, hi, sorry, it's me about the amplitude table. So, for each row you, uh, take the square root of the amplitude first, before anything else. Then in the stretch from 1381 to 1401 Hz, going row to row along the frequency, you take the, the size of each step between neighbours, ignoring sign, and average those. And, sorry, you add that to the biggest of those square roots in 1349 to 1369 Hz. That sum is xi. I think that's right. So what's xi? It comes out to 8.60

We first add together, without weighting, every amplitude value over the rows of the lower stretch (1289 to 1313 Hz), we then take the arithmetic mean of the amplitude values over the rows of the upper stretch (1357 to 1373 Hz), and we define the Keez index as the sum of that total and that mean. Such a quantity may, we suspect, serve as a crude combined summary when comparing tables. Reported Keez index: 493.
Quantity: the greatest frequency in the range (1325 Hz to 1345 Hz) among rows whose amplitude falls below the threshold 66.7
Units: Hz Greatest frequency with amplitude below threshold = 1343.0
